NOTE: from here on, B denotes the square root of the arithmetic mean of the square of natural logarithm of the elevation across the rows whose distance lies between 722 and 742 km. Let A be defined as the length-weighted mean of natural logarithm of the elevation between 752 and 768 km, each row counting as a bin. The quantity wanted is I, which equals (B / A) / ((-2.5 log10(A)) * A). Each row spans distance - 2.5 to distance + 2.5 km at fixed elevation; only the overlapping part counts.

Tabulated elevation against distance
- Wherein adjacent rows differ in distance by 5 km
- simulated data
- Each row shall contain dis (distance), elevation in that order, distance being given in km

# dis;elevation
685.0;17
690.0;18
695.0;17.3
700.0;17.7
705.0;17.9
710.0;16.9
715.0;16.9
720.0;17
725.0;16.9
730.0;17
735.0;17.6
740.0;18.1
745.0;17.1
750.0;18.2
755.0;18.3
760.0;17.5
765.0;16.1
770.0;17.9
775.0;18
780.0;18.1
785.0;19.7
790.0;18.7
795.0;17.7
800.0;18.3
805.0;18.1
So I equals -0.309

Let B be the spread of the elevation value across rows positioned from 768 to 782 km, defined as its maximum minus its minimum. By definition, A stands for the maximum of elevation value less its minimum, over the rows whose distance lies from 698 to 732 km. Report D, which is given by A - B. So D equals 0.8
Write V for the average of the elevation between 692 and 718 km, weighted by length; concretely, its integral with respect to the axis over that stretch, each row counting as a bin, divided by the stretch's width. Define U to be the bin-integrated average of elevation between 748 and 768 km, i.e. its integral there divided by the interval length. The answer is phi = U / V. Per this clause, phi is 1.01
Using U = 17.5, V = 17.3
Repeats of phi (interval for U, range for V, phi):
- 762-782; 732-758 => 0.98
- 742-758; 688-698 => 1.01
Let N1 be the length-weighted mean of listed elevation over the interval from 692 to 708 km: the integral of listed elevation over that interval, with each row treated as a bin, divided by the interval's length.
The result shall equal 17.6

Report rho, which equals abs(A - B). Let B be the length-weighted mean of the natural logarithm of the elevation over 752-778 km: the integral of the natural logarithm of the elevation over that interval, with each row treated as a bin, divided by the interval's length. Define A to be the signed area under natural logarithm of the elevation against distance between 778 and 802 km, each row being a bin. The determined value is 67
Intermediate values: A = 70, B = 2.87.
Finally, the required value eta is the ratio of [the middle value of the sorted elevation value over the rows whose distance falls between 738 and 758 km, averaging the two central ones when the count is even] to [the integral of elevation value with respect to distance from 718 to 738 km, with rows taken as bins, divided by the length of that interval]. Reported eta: 1.06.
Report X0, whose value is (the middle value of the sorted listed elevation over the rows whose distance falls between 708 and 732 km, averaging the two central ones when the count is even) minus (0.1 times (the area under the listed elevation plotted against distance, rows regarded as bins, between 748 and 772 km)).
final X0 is -25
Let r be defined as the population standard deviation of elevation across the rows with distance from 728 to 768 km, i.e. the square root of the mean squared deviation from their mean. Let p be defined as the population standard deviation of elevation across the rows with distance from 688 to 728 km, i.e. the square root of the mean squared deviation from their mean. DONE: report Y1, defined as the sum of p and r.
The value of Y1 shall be 1.1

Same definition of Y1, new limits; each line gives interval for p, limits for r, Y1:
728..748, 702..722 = 0.9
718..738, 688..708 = 0.5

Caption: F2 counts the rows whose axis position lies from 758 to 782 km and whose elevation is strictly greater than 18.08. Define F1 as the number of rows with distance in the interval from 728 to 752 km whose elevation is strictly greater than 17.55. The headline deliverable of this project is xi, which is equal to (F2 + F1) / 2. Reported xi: 2.0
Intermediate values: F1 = 3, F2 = 1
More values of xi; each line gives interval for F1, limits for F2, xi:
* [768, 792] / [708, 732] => 2.5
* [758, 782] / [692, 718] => 1.5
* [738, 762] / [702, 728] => 1.5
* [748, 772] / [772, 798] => 3.0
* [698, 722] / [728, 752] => 2.0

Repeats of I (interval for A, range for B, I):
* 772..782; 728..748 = -0.296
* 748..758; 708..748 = -0.292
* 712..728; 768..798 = -0.322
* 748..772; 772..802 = -0.310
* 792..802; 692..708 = -0.298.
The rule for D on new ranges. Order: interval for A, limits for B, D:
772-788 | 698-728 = 0.7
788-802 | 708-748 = -0.2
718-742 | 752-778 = -1.0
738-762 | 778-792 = -0.4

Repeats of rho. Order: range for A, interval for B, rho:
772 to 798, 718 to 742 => 73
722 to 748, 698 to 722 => 71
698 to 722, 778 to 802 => 65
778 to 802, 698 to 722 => 67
